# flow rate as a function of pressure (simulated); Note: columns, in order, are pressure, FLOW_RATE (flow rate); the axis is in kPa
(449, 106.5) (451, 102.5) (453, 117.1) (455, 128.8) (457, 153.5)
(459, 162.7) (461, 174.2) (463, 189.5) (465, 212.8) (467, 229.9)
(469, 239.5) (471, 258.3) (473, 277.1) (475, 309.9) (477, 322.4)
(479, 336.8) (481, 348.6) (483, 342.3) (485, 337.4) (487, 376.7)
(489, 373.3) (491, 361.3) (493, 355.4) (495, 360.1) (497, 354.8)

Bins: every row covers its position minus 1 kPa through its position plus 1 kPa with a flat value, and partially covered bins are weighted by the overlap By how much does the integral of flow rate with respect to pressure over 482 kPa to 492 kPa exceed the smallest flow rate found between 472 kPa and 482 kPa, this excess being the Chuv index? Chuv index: 3305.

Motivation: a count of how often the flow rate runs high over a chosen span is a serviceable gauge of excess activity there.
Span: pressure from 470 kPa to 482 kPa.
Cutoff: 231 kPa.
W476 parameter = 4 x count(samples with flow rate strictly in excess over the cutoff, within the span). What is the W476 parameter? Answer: 24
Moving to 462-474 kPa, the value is 12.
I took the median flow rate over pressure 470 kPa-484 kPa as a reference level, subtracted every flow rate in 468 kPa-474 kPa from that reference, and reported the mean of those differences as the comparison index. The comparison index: 64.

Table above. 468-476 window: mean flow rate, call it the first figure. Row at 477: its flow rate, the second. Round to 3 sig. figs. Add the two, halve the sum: 297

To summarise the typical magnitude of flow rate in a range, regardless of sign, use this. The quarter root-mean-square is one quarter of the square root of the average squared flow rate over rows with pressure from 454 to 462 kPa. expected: 39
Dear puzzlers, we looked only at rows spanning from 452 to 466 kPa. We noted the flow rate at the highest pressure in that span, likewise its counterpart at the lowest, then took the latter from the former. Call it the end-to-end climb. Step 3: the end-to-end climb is 96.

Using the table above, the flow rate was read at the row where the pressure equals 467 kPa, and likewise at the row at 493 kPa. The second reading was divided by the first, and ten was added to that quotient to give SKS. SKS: 11.5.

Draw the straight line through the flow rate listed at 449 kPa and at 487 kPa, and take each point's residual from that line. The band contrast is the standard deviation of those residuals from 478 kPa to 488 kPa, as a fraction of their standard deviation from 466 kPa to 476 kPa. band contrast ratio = 1.6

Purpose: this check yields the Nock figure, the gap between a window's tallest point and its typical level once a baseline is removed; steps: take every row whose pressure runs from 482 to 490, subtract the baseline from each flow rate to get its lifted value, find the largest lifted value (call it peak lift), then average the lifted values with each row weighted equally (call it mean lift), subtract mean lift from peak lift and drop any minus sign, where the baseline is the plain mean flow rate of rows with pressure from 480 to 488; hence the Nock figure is 19.3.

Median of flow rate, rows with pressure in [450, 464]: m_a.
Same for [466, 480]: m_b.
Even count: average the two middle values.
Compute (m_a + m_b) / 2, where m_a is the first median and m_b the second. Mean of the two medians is 215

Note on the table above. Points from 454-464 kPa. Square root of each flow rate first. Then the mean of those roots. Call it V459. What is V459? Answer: 12.7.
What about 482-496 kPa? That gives 18.9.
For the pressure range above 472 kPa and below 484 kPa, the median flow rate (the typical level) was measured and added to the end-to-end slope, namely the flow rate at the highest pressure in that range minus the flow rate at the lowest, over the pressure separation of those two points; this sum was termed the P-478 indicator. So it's 336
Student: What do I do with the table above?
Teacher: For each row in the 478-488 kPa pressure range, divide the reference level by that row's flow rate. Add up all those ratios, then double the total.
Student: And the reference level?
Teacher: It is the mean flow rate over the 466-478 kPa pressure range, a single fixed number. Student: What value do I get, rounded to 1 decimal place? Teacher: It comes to 7.8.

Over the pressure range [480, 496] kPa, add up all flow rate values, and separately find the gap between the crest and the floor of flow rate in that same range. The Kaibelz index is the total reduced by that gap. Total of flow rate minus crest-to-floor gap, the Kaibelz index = 2816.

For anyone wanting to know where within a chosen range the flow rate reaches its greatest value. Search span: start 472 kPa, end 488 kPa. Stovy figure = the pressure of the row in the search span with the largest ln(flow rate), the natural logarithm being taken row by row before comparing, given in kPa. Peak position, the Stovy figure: 487 kPa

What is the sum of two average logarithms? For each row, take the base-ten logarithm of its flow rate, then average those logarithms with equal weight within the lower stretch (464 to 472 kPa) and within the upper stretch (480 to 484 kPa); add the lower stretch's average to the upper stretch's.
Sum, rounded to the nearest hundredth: 4.91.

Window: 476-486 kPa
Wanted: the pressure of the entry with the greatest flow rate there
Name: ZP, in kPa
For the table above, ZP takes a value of 481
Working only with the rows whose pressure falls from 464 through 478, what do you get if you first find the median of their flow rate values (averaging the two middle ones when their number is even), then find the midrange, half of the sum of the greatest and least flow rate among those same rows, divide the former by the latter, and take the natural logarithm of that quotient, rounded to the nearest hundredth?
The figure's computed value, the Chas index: -0.04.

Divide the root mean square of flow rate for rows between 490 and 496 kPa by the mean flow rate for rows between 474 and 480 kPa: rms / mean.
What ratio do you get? 1.11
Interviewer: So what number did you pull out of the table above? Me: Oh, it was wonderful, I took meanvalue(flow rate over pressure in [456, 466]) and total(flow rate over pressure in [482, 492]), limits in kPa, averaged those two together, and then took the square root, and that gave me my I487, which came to 31.4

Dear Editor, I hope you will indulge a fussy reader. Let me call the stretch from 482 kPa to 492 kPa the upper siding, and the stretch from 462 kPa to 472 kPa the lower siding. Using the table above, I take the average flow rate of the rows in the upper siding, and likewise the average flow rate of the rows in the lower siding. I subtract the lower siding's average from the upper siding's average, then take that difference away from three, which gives -129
